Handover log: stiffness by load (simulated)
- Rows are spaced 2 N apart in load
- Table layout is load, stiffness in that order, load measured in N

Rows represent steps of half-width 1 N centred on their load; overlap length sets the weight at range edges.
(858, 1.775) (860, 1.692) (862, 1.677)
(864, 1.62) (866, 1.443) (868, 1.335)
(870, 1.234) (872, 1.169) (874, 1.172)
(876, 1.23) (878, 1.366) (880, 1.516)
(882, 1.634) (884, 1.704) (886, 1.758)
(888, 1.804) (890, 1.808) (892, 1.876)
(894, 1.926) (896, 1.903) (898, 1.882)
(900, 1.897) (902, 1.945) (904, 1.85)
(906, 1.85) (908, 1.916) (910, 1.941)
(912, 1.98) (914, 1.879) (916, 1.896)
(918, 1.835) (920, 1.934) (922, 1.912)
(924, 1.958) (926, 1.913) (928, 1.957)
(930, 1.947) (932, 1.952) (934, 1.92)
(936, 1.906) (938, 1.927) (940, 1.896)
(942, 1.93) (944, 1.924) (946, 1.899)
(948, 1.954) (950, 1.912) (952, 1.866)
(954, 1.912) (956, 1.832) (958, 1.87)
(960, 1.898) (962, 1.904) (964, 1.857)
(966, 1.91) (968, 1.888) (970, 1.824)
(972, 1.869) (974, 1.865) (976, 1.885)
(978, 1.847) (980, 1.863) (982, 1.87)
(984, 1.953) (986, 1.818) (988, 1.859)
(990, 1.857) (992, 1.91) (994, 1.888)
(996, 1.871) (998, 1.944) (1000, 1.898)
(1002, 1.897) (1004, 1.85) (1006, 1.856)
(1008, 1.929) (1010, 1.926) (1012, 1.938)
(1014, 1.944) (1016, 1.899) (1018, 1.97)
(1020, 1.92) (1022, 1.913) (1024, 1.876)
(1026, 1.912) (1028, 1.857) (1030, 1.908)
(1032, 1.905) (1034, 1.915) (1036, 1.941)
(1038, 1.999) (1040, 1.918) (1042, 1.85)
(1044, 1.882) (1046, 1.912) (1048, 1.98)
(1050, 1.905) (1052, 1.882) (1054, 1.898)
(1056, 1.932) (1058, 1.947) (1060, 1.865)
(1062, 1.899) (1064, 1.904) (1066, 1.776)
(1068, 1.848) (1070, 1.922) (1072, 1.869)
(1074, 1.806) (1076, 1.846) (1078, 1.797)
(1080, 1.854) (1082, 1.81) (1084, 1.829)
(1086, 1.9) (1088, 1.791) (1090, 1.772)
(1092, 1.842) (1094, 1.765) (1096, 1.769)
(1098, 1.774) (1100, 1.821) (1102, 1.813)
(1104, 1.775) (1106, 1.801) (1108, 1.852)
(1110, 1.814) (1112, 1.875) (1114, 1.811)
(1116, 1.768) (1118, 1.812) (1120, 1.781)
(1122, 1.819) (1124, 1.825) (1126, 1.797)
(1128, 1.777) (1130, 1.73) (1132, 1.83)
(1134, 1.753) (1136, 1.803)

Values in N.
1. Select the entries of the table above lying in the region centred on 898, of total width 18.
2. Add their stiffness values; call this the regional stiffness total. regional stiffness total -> 16.94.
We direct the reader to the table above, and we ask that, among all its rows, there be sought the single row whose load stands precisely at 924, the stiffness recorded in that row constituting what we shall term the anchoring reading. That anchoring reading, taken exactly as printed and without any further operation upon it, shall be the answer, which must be 1.958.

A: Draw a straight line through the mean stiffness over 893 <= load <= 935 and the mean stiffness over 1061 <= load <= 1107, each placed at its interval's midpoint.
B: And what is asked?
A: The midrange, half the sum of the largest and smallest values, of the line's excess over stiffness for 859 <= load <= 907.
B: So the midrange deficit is 0.37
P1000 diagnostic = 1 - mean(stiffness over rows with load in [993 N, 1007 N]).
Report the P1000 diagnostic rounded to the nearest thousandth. -0.886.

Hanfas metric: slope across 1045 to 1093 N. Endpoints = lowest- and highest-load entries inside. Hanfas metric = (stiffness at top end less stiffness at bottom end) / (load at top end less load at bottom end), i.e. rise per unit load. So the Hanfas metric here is -0.0015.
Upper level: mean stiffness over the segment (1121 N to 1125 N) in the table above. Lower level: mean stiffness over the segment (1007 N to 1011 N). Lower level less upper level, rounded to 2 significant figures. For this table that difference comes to 0.11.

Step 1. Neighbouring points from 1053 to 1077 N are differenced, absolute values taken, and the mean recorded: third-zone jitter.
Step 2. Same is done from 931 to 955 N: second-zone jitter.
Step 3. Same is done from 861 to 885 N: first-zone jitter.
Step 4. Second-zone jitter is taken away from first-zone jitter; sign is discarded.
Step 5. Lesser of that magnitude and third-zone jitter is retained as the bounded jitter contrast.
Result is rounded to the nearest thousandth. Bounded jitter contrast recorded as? 0.055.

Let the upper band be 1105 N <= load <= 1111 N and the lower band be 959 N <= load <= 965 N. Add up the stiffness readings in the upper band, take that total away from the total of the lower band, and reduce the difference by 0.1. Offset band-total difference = 0.09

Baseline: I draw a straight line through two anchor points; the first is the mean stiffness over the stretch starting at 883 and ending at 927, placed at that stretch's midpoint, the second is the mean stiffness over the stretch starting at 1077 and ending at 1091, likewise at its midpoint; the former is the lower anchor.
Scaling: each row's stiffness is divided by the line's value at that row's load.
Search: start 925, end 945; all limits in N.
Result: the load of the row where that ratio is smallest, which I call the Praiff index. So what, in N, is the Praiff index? 940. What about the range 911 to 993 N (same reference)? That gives 918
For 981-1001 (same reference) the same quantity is 986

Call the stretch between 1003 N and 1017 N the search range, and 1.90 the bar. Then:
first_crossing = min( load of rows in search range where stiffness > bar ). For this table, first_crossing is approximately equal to 1008 N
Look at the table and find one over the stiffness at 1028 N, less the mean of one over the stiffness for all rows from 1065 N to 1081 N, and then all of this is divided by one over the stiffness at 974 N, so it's -0.010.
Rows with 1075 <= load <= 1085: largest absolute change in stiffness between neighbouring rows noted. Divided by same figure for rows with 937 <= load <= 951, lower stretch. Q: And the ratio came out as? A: 1.0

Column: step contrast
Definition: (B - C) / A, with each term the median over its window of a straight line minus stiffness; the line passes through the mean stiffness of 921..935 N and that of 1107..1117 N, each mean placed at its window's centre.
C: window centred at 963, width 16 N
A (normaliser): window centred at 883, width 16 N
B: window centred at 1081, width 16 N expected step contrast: 0.0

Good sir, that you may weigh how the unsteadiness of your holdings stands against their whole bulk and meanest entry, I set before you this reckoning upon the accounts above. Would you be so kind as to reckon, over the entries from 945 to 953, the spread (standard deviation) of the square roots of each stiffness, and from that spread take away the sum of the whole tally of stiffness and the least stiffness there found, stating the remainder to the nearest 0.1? -9.5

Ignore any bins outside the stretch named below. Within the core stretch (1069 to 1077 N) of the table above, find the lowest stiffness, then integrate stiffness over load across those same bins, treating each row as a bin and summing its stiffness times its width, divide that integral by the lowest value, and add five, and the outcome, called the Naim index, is 13.2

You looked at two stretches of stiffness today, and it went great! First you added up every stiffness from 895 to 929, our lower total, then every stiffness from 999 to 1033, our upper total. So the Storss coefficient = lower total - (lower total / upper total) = 31.4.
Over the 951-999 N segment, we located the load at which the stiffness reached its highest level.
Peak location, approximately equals 984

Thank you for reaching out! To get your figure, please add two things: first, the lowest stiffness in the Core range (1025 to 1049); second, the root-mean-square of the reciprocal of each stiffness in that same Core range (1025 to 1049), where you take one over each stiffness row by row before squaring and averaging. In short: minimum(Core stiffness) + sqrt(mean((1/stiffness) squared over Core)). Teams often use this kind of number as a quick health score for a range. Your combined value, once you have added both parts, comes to 2.37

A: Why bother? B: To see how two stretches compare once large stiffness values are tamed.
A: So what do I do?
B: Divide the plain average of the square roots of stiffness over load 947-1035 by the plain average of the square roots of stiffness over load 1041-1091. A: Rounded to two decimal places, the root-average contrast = 1.01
